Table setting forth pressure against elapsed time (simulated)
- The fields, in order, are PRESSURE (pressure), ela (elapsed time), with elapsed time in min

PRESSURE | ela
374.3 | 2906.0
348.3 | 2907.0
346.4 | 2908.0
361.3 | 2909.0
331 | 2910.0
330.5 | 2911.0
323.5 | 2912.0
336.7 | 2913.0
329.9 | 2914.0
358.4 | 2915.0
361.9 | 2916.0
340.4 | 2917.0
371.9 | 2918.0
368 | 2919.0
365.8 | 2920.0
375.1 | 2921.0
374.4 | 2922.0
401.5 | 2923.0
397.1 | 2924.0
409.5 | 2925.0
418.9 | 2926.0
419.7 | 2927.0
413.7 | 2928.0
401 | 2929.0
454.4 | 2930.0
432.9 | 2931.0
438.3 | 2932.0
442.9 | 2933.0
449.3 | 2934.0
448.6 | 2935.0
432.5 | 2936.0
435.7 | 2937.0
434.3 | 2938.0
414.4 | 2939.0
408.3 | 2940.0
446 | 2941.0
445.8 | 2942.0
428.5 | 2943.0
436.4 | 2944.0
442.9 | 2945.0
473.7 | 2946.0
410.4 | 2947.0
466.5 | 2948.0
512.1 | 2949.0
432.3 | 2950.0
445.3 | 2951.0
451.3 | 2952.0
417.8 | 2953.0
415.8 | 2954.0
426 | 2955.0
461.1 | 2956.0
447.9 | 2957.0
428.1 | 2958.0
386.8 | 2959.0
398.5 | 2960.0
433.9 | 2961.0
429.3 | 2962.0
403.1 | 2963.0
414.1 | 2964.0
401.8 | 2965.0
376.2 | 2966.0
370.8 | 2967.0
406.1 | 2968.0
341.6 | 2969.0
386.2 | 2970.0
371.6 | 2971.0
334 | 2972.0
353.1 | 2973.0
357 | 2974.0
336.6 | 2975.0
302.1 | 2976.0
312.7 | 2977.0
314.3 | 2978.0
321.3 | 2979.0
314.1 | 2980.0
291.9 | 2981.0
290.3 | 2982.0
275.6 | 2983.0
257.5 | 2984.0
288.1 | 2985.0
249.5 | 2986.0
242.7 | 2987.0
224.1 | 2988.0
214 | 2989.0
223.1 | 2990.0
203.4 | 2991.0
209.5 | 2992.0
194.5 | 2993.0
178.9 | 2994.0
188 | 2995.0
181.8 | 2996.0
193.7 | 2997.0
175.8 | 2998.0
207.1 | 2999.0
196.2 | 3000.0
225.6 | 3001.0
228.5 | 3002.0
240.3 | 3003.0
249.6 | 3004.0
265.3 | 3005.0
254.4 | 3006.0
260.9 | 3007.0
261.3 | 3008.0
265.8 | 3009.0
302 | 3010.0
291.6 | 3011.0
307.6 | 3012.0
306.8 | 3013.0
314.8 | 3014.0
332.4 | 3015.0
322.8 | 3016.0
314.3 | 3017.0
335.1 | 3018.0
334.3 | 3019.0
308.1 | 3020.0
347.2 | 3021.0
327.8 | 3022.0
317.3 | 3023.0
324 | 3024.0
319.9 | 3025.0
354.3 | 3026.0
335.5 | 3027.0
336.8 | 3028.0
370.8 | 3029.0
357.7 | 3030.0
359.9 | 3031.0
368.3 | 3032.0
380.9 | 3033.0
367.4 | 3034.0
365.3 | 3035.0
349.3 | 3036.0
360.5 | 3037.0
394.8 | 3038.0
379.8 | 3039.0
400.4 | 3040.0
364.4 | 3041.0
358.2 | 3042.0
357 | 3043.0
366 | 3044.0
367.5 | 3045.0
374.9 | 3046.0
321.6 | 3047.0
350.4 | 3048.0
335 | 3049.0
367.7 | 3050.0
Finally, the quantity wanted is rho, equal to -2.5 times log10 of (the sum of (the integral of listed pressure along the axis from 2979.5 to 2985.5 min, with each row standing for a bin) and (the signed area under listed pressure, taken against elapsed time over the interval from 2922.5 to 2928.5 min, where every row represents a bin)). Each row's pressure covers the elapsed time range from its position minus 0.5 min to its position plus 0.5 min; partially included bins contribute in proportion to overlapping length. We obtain -9.05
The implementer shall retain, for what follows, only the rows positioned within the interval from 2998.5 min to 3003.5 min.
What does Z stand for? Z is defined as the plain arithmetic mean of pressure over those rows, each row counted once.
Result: 220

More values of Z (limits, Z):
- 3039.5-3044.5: 369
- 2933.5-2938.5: 440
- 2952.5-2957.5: 434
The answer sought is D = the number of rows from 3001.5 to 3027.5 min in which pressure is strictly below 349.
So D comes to 25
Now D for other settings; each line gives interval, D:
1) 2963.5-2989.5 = 17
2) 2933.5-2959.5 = 0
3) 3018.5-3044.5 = 9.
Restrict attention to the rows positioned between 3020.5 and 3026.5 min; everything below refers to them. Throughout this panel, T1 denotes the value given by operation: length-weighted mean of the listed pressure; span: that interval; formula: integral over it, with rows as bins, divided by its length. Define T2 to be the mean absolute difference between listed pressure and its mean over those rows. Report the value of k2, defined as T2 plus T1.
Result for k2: 344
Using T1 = 332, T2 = 13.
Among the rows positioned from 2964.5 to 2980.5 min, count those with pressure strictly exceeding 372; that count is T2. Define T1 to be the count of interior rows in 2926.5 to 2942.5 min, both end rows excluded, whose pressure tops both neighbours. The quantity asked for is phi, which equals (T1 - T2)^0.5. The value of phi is 0.00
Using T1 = 4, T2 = 4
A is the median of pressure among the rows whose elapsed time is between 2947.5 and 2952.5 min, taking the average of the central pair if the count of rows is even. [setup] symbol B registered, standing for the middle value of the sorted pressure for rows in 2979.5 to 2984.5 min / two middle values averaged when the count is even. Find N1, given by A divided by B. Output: 1.6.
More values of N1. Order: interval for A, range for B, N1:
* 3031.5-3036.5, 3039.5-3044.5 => 1.0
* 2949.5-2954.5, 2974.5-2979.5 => 1.4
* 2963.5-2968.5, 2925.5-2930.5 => 1.0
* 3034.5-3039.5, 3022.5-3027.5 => 1.1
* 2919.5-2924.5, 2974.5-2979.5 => 1.2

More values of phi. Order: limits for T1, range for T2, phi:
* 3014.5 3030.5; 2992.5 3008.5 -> 2.24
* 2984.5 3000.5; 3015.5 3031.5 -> 2.24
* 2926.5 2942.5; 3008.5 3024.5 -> 2.00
